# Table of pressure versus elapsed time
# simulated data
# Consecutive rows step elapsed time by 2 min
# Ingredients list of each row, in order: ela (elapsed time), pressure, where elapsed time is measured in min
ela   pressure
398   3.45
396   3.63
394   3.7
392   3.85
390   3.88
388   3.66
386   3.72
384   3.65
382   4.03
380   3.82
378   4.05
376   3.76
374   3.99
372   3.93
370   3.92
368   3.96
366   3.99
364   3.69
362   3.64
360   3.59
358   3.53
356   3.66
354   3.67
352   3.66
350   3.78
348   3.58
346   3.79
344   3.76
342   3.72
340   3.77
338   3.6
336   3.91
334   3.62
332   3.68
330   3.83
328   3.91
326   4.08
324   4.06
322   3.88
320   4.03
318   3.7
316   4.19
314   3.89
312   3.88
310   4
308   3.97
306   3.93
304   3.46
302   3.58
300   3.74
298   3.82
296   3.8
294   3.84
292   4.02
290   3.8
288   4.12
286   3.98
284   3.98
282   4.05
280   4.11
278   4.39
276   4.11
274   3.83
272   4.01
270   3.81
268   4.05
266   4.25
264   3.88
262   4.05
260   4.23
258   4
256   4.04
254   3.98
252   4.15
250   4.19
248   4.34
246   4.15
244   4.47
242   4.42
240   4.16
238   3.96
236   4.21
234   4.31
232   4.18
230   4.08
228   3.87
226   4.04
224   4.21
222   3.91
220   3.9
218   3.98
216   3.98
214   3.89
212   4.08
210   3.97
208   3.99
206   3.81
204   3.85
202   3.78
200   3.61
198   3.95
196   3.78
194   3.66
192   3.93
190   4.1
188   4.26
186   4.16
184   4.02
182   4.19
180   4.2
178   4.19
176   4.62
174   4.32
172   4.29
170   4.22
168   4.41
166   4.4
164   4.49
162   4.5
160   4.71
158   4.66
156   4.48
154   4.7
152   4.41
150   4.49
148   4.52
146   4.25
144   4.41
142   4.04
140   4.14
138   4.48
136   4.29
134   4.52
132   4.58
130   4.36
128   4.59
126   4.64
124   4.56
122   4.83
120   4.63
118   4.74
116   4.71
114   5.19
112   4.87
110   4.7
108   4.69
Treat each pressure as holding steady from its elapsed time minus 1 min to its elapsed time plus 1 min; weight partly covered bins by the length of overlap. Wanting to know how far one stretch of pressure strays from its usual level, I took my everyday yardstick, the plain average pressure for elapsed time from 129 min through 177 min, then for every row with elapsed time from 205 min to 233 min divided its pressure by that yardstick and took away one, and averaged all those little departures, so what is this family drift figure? -0.10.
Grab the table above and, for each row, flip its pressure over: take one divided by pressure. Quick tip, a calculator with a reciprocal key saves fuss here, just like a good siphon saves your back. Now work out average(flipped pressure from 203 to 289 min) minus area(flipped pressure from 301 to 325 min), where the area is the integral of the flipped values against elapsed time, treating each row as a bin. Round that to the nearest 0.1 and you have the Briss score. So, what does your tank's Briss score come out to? -6.0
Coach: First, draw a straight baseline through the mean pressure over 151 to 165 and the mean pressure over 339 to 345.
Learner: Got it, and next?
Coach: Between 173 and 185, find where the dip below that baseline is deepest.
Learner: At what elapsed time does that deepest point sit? 184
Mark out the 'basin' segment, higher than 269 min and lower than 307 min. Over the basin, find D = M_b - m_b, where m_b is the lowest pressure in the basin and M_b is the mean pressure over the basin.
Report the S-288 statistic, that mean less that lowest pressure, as 0.45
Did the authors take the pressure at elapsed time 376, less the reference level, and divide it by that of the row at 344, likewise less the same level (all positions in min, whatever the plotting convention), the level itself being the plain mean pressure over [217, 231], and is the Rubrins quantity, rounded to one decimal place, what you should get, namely 1.0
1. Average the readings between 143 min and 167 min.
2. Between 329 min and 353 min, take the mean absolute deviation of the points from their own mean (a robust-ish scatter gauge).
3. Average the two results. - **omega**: 2.29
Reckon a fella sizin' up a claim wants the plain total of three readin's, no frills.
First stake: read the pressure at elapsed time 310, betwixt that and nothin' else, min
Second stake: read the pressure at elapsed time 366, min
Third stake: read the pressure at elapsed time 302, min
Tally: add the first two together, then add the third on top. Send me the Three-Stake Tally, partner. 11.6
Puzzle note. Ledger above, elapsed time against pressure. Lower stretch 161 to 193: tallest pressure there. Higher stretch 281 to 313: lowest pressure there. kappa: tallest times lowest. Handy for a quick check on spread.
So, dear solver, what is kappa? 16.0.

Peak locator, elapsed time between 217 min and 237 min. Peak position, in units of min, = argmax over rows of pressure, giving 234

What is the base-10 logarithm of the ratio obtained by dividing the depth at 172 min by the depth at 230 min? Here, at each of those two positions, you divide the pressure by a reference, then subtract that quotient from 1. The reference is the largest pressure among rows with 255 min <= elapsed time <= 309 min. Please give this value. -0.49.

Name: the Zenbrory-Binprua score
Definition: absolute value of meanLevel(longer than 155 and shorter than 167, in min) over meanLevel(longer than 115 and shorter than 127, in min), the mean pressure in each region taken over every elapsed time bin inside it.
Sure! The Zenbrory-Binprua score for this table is 0.97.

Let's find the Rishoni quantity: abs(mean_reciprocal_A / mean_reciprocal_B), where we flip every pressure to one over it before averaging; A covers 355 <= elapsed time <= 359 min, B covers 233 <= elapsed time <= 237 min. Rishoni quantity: 1.19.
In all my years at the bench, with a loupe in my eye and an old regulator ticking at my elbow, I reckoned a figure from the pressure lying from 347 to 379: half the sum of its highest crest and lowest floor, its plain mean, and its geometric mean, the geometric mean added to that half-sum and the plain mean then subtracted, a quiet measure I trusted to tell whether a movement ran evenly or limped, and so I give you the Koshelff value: 3.79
